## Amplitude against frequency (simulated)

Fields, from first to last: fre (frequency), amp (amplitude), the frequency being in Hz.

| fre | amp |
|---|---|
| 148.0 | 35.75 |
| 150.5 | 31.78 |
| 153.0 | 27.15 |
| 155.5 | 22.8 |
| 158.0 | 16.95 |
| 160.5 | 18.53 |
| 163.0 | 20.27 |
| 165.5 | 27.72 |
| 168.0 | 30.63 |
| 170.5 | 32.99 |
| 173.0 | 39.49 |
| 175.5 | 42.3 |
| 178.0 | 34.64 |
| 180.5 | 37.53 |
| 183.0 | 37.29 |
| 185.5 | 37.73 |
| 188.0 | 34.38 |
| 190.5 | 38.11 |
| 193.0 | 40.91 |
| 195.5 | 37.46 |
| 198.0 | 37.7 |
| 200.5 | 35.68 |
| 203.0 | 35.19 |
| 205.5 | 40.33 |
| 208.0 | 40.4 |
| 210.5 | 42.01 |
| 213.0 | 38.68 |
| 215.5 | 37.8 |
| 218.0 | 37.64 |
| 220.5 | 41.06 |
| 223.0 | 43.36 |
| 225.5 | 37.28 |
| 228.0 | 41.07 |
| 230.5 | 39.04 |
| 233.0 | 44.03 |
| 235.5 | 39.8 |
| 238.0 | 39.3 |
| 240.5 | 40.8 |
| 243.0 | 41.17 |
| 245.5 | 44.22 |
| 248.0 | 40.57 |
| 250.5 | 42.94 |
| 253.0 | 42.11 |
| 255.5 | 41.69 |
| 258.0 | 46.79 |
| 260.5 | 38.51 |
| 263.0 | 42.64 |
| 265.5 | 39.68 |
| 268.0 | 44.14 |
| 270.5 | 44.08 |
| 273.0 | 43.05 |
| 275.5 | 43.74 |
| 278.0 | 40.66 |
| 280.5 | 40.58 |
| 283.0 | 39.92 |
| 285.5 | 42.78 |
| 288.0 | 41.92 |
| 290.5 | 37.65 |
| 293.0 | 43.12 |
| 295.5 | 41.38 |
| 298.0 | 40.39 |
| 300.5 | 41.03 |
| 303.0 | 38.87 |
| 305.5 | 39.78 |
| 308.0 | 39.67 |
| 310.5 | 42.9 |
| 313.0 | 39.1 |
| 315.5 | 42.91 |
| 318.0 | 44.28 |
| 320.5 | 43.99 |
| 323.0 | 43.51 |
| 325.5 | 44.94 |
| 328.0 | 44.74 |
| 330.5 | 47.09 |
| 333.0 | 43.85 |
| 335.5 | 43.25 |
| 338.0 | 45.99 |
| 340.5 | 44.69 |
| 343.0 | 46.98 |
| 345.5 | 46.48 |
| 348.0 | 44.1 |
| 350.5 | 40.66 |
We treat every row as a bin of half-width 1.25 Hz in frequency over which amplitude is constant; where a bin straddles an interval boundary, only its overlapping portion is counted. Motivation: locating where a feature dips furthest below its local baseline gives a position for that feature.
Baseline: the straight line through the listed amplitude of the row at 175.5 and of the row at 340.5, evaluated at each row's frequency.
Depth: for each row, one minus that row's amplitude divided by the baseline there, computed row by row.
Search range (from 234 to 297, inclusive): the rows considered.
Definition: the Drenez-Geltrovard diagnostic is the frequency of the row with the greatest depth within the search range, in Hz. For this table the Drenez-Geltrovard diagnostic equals 290.5 Hz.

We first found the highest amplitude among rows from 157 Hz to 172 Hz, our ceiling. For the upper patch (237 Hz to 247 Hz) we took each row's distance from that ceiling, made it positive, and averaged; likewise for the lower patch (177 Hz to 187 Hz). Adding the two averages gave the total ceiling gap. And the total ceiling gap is 12.2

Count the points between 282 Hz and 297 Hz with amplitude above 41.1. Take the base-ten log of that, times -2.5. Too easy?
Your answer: -1.5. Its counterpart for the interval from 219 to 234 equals -0.8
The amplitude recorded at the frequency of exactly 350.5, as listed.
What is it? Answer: 40.66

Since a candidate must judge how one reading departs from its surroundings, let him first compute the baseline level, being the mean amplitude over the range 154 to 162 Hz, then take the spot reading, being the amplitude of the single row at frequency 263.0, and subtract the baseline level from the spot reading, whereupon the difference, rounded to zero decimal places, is 23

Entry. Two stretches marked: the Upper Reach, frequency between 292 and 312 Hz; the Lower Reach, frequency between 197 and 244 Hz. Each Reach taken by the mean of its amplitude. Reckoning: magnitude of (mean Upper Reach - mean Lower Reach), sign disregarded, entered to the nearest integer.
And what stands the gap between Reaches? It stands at 1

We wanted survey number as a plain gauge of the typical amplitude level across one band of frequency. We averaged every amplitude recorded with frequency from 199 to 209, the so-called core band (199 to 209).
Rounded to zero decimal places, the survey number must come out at 38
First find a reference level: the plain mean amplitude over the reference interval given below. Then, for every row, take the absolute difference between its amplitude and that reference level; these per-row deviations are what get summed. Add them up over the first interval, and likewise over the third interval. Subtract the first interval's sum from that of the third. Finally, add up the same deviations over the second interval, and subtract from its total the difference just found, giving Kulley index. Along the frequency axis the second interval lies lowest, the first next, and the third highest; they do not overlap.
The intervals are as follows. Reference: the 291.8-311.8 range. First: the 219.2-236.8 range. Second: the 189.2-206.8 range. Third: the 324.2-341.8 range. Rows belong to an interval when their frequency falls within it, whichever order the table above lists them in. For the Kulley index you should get 5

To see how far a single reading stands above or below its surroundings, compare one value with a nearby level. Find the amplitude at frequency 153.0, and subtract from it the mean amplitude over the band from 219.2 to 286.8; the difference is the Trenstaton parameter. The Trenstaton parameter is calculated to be -15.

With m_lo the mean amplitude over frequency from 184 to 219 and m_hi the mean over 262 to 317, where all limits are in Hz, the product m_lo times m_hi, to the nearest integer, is 1578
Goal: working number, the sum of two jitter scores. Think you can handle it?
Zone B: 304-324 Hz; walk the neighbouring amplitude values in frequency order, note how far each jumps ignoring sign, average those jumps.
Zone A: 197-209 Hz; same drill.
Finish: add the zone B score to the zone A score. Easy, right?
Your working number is 3.8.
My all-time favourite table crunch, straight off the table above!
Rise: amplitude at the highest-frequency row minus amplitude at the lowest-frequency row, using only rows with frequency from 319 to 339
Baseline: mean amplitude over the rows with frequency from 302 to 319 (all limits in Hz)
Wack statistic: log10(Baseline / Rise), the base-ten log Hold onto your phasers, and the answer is 1.31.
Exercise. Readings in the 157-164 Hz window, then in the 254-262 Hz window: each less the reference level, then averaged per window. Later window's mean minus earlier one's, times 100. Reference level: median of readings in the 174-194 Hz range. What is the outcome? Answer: 2375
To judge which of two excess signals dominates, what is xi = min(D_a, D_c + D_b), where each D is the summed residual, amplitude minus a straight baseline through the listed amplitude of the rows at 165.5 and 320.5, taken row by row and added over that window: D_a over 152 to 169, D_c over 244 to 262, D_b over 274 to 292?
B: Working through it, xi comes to -26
